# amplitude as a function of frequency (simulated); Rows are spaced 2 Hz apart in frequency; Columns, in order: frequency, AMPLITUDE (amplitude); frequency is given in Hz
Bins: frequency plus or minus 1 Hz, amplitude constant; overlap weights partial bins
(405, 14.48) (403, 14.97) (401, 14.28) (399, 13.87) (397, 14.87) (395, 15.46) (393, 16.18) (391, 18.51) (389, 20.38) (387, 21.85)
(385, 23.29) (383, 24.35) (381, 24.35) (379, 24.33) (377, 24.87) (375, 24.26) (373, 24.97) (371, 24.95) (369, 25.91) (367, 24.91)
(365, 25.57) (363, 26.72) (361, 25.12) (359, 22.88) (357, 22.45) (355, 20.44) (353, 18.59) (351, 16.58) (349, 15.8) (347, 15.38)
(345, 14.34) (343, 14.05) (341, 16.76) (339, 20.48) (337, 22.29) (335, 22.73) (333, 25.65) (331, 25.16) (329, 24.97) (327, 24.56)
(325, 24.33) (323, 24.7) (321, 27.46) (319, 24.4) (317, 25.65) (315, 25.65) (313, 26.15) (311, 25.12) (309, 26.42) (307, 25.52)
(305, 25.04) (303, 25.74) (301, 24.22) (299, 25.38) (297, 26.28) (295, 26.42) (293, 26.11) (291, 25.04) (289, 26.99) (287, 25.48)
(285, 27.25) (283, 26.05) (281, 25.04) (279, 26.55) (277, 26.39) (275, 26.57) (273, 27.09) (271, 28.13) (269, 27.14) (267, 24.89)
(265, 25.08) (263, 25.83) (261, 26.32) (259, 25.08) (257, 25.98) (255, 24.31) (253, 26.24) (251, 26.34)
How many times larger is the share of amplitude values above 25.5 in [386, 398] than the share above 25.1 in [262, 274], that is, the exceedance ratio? 0.0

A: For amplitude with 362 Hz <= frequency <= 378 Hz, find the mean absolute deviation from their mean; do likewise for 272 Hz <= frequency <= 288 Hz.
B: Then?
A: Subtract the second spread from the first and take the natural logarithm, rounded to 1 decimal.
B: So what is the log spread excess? -4.3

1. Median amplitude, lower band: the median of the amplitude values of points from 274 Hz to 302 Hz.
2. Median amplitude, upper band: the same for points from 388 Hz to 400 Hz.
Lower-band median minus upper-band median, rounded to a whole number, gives 10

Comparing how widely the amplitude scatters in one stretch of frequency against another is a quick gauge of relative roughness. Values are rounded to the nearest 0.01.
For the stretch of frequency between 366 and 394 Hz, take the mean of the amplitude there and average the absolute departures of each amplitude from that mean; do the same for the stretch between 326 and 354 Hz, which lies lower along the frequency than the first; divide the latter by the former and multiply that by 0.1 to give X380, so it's 0.18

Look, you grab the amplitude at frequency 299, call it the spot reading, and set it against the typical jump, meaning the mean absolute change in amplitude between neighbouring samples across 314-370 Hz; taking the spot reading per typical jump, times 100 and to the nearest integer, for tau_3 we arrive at 1912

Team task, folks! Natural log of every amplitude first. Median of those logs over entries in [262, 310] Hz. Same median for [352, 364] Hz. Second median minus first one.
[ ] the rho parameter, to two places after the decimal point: -0.14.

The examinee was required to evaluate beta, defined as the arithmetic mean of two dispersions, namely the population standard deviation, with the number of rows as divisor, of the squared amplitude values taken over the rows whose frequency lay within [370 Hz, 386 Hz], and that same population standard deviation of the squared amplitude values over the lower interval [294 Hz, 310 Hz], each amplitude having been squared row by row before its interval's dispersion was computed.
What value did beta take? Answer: 31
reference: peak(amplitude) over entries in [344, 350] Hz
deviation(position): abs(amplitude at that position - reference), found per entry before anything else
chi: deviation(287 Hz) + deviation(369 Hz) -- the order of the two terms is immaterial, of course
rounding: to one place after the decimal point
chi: 19.8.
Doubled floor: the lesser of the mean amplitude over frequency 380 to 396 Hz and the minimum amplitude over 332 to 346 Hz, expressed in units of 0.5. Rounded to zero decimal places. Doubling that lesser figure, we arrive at 28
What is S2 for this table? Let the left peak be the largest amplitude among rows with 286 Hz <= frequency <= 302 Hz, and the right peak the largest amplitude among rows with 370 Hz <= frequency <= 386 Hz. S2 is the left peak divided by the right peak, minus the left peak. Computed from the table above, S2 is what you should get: -25.9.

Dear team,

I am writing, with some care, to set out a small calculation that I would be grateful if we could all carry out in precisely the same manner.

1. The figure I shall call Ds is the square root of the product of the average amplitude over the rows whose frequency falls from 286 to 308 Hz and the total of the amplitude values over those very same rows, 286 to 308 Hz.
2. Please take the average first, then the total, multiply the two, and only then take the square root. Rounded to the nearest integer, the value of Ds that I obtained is 85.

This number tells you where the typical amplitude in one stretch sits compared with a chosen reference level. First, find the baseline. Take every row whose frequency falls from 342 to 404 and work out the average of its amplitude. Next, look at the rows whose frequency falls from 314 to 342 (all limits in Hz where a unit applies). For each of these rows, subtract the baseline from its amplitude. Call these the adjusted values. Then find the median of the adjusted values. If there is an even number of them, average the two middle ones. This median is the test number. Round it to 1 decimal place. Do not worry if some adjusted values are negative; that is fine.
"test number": 4.2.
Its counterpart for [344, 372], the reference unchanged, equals 2.2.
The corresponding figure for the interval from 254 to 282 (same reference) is 5.7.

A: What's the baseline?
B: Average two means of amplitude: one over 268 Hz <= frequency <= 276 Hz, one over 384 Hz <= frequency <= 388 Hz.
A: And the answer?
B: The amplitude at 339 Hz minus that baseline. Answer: -4.4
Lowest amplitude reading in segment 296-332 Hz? 24.22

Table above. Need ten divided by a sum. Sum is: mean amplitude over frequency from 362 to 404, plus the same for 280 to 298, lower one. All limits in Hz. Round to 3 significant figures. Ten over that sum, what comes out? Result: 0.211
